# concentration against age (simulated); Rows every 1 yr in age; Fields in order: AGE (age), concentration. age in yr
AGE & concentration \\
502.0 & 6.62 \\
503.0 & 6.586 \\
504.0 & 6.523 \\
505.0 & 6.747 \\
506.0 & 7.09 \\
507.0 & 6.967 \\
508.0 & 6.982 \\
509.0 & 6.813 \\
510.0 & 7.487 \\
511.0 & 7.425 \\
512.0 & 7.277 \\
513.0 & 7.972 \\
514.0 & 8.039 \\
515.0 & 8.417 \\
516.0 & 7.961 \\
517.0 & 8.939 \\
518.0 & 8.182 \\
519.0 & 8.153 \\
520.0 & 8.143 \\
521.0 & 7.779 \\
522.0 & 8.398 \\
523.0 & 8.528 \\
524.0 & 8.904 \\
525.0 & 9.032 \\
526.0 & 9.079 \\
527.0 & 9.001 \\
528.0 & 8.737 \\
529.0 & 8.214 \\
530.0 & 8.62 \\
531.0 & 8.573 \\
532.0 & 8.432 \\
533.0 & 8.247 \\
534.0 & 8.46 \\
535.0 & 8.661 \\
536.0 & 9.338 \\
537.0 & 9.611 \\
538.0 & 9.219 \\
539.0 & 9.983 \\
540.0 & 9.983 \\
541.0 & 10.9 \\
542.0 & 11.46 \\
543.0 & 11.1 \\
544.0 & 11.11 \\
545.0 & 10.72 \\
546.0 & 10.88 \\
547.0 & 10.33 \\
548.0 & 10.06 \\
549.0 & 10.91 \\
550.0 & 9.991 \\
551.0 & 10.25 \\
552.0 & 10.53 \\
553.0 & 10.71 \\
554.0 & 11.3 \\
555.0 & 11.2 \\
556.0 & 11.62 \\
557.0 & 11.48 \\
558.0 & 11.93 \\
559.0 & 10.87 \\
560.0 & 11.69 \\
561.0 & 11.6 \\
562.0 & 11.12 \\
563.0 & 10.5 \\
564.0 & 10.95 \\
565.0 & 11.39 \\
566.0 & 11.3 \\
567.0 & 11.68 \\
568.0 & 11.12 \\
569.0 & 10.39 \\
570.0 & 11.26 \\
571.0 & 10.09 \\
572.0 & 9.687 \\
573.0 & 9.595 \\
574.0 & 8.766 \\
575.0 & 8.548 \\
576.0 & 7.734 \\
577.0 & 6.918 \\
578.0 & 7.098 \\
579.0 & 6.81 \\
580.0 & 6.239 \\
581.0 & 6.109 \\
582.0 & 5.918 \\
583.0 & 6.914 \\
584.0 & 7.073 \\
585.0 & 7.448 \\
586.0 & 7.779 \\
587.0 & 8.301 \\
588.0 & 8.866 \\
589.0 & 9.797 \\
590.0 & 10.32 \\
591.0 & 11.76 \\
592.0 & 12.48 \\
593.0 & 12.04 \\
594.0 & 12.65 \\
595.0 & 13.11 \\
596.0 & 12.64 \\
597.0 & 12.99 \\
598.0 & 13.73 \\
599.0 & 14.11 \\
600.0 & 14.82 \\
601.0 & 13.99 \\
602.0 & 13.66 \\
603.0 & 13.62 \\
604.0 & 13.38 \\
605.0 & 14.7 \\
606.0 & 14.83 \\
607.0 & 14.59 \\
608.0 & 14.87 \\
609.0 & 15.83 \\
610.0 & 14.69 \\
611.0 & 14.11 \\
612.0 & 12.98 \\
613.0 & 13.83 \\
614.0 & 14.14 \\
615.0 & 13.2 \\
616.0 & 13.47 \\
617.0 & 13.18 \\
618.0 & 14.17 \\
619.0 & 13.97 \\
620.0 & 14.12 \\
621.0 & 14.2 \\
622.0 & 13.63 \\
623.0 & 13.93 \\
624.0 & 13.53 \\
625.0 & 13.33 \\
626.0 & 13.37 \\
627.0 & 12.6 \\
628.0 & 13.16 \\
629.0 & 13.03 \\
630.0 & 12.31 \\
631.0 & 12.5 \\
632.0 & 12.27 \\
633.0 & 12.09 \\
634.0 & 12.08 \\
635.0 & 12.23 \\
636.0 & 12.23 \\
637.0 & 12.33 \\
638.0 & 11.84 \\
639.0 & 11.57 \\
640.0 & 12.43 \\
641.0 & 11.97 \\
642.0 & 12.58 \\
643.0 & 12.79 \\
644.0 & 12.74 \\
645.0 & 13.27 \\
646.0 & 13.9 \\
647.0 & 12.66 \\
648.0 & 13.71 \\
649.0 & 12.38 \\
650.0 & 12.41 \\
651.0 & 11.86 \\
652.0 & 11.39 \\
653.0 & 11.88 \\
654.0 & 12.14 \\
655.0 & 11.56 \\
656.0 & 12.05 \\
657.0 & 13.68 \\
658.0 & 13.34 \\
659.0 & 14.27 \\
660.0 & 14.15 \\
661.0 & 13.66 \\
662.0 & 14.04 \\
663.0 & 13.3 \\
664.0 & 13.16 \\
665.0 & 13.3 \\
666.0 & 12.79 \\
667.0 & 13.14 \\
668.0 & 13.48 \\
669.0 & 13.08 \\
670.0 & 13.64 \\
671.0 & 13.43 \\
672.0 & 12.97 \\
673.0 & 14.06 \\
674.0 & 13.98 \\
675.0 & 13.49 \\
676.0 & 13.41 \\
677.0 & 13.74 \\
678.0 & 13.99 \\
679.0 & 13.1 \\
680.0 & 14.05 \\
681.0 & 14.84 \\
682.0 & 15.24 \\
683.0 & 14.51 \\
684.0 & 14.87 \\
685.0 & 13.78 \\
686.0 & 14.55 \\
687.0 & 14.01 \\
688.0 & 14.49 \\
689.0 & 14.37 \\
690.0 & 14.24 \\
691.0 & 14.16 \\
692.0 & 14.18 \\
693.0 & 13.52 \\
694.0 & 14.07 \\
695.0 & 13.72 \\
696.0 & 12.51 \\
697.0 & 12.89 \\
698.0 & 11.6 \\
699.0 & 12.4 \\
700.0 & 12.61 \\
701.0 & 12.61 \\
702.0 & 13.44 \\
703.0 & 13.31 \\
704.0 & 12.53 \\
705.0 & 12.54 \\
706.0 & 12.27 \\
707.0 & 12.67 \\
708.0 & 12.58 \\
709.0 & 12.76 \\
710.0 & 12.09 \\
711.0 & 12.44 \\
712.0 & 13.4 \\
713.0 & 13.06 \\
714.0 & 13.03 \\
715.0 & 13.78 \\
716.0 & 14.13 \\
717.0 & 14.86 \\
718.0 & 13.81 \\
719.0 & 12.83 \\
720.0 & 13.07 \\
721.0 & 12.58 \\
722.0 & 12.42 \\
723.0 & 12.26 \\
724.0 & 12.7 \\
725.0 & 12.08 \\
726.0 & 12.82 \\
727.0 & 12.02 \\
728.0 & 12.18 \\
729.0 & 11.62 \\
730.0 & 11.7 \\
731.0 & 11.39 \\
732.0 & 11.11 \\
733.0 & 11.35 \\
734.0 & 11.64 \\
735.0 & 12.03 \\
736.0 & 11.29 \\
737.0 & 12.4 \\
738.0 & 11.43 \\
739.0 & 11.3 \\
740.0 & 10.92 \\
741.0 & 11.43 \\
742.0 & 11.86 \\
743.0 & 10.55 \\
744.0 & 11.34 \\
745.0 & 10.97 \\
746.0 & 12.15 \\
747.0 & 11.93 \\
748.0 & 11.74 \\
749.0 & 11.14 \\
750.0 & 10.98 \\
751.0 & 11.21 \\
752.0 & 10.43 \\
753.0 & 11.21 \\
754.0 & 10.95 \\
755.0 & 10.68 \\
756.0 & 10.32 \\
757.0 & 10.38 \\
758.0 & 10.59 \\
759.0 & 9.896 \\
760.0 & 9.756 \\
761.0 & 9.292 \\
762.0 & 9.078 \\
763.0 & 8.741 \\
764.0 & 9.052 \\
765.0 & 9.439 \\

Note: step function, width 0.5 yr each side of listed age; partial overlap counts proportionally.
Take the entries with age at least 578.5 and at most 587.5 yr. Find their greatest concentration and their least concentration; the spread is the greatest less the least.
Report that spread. 2.4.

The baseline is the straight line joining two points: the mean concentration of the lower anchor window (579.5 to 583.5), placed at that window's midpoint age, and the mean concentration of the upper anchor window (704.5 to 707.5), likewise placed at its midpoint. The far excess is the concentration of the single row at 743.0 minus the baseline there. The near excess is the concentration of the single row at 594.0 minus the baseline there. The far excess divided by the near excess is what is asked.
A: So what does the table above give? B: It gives -0.66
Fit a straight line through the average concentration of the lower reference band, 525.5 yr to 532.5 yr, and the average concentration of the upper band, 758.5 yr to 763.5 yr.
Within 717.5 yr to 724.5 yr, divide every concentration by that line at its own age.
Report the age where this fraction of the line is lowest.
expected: 723.0 yr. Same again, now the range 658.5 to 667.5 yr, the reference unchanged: 666.0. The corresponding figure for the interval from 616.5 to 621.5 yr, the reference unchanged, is 617.0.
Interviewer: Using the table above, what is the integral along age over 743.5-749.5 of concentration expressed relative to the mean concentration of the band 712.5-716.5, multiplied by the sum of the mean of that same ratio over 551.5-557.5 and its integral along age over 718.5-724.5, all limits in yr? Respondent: 33.1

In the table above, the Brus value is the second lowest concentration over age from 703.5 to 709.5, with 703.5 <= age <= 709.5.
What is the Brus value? 12.53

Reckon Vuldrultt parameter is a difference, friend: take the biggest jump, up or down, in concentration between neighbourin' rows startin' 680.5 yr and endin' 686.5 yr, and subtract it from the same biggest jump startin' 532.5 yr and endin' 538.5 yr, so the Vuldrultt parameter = -0.41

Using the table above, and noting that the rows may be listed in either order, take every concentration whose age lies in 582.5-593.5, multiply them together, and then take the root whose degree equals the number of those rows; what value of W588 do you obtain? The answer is 9.1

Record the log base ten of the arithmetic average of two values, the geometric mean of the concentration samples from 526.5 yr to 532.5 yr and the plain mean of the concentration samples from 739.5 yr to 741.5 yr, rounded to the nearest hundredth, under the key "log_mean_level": 0.99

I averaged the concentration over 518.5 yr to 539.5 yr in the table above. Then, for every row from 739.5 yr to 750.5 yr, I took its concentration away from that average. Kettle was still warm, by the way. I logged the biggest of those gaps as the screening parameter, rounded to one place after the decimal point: -1.8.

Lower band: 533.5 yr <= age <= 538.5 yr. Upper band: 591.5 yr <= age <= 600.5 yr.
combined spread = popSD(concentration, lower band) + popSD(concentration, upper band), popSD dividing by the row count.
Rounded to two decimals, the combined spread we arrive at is 1.26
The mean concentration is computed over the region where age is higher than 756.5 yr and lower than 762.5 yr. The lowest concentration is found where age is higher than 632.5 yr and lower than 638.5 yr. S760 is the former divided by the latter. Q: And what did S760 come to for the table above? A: 0.8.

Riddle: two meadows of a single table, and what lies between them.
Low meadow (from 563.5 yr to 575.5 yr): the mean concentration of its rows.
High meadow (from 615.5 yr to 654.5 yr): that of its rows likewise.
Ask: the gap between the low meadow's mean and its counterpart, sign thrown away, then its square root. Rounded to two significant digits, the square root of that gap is 1.6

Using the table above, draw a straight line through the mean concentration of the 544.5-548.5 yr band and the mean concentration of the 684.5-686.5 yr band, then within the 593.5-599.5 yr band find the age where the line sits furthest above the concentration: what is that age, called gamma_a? 596.0 yr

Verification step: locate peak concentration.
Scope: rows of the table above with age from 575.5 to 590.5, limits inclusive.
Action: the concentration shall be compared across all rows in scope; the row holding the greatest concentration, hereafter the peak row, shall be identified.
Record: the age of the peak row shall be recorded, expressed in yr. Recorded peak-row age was 590.0 yr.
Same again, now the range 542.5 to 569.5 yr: 558.0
